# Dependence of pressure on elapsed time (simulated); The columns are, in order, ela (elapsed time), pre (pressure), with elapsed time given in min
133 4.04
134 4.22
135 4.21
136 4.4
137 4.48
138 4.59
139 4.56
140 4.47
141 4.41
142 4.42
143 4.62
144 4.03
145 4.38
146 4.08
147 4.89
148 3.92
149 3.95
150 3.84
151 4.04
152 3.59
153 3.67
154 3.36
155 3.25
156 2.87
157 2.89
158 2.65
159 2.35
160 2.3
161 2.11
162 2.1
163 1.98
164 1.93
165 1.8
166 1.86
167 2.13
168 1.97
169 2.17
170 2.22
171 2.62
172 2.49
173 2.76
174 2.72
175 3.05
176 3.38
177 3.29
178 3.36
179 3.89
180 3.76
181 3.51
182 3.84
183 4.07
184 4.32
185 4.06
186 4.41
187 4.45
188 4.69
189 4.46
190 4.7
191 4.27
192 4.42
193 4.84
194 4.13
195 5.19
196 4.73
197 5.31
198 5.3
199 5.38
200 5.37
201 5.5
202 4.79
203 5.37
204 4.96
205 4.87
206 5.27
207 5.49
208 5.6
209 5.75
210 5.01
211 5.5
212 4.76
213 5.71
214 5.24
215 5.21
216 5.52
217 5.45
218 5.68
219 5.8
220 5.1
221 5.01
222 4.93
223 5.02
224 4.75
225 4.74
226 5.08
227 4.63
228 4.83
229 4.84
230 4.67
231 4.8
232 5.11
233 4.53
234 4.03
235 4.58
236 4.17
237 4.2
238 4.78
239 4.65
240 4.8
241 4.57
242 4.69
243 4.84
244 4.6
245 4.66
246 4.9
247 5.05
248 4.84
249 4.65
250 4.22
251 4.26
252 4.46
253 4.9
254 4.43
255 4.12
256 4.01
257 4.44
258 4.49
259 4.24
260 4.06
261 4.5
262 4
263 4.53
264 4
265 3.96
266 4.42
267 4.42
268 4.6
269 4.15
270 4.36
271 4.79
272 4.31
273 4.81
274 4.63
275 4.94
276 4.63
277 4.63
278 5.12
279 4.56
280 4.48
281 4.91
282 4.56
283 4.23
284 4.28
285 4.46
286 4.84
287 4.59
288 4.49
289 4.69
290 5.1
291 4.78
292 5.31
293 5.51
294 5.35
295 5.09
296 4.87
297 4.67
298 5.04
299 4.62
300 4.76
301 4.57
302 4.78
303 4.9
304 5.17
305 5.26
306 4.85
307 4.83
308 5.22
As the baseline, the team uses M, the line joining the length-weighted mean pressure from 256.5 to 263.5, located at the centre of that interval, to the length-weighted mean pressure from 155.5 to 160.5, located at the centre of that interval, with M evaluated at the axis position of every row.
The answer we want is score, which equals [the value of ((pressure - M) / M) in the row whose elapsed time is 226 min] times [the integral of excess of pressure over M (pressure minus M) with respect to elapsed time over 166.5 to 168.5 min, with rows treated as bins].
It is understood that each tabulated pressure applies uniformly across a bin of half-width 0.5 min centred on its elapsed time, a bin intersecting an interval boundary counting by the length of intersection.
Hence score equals -0.5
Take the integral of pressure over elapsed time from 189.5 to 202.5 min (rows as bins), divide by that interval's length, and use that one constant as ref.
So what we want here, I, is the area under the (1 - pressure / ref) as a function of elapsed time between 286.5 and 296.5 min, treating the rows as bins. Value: -0.1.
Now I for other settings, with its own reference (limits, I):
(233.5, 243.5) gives 0.8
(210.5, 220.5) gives -1.0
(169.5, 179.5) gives 3.9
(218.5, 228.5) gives -0.1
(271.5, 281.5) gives 0.4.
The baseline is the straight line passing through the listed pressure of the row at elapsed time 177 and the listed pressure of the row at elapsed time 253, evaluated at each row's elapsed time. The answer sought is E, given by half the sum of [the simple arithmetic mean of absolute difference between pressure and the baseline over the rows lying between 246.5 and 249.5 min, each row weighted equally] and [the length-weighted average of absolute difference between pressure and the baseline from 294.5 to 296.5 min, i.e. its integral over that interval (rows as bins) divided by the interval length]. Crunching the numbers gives 0.5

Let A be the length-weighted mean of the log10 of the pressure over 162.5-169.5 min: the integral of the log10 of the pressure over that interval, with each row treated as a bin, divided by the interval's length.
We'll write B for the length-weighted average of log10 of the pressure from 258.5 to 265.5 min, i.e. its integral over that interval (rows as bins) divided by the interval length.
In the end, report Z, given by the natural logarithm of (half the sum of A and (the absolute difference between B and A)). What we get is -1.2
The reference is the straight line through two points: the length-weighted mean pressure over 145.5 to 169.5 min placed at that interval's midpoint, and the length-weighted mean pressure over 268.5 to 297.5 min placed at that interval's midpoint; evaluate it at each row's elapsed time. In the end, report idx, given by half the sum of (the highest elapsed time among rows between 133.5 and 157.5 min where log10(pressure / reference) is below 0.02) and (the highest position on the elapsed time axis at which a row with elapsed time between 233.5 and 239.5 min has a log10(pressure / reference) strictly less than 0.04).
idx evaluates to 197.0 min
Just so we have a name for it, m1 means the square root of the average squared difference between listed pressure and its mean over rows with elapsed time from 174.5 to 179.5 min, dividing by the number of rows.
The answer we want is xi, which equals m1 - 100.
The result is -99.7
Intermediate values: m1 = 0.27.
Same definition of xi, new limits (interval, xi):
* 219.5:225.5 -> -99.9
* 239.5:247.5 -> -99.8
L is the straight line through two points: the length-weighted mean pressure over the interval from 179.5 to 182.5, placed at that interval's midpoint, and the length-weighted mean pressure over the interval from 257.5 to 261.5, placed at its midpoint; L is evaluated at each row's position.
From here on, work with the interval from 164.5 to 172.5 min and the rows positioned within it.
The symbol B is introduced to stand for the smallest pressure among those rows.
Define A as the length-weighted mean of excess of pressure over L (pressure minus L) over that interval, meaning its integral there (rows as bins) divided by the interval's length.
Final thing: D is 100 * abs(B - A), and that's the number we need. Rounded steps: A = -1.4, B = 1.8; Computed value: 325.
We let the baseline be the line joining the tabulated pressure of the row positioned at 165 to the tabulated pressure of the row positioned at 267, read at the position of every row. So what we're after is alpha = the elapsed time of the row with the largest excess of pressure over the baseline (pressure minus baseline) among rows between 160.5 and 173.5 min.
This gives 173 min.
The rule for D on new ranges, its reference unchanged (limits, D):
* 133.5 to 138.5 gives 318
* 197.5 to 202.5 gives 338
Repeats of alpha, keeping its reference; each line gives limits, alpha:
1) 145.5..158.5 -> 147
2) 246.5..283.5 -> 247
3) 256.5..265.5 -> 258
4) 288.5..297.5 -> 293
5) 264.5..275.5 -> 275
